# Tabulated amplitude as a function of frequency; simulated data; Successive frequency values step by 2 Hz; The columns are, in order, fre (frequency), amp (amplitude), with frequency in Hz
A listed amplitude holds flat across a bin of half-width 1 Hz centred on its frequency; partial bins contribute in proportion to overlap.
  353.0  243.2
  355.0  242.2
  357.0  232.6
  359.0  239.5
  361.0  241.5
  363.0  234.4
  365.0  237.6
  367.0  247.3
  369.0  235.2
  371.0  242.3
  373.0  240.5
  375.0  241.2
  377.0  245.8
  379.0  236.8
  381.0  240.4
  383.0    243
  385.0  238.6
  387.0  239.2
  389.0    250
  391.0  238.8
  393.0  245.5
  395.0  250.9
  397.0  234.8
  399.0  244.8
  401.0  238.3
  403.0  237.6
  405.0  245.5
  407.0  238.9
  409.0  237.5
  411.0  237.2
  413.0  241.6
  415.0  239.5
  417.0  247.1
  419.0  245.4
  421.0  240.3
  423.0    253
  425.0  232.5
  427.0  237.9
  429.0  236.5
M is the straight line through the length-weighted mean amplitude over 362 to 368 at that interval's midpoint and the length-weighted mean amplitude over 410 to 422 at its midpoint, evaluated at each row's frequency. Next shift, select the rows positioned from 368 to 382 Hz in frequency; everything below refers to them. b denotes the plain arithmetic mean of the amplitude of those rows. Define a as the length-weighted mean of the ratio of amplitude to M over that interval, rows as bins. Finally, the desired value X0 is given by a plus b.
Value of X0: 241.3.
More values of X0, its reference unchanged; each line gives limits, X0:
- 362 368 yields 240.8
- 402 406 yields 242.6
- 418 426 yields 243.8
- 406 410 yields 239.2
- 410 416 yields 240.4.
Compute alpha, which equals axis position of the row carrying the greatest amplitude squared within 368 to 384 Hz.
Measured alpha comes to 377.0 Hz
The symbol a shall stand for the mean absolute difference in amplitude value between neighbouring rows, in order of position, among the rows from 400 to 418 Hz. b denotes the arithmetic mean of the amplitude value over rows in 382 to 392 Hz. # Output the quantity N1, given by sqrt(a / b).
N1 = 0.127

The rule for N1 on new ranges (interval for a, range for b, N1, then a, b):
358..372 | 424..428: 0.171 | 6.9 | 235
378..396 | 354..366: 0.154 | 5.7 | 238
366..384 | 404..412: 0.147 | 5.2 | 240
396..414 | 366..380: 0.140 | 4.7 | 241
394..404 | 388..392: 0.185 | 8.3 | 244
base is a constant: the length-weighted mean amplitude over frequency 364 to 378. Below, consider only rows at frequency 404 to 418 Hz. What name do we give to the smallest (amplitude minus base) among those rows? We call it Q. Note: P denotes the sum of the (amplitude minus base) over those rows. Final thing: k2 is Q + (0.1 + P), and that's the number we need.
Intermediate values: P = -3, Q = -4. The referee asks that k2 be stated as -6.7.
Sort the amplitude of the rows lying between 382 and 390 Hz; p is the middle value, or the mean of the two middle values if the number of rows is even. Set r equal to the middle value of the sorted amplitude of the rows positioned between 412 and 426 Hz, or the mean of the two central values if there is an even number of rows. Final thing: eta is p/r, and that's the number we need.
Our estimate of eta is 0.998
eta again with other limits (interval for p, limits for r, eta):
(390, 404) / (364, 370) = 1.005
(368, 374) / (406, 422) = 1.003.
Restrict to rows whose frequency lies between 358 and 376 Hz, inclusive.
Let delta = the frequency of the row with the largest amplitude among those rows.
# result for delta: 367.0 Hz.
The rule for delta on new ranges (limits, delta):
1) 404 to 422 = 417.0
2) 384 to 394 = 389.0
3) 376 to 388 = 377.0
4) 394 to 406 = 395.0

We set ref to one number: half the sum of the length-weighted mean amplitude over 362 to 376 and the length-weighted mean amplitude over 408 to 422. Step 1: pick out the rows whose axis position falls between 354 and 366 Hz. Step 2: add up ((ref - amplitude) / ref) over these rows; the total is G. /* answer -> 0.06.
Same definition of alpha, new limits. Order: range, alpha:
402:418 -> 417.0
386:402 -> 395.0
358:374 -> 367.0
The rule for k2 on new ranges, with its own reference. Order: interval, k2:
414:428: -3.0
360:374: -18.0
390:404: -5.7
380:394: 2.9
